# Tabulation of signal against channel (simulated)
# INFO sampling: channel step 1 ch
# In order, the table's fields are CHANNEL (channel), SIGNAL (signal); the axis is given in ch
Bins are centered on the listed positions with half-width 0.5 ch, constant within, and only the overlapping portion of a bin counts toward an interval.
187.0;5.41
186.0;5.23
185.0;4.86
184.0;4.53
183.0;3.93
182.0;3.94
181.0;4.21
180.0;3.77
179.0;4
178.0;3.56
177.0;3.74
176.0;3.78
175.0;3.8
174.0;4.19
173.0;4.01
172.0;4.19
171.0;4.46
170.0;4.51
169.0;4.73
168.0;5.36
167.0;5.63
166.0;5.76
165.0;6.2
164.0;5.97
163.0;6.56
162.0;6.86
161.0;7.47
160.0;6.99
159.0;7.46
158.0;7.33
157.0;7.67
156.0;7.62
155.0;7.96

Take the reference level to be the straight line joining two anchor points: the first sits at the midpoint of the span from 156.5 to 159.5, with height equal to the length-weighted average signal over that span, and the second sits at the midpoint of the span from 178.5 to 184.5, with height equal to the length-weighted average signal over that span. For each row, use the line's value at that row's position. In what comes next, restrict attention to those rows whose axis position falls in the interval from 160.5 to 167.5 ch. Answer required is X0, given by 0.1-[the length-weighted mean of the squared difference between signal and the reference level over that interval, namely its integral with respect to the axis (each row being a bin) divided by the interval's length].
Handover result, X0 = -0.1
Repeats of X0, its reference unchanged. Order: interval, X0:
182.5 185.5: -0.7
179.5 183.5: 0.0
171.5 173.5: -1.5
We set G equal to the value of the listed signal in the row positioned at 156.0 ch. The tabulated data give 7.62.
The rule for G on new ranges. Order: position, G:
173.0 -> 4.01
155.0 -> 7.96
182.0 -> 3.94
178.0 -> 3.56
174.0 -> 4.19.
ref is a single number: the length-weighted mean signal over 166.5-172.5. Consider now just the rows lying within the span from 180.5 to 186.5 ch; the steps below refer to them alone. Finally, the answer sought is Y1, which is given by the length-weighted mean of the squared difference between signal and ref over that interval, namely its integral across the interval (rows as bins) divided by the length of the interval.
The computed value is 0.4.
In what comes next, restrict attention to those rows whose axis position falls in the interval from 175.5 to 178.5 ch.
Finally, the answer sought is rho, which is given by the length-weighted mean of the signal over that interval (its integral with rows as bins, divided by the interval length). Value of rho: 3.7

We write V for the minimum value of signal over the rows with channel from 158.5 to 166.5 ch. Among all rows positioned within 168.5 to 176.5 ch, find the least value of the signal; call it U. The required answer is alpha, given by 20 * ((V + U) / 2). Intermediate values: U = 3.78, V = 5.76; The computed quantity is 95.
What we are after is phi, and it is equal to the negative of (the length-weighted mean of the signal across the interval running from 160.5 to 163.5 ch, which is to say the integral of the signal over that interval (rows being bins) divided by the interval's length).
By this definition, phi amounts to -7.0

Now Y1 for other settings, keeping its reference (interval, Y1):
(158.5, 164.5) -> 4.6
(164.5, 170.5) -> 0.6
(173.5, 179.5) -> 1.0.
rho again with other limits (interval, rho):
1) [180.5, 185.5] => 4.3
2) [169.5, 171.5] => 4.5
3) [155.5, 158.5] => 7.5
